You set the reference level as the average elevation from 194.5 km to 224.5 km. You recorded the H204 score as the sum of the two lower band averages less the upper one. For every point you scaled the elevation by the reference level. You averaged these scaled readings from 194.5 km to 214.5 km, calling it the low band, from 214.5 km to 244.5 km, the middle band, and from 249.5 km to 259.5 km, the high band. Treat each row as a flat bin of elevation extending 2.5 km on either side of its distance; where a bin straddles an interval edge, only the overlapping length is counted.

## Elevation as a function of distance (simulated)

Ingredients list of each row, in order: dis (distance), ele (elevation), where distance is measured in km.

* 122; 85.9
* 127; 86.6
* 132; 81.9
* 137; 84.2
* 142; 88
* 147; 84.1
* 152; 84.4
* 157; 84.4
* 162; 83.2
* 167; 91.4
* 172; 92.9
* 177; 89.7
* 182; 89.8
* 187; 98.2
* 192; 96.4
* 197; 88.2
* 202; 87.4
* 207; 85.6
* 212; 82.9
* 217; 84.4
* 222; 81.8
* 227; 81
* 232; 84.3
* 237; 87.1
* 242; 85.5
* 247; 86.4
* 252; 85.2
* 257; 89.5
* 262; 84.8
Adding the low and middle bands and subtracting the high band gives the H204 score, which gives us 0.97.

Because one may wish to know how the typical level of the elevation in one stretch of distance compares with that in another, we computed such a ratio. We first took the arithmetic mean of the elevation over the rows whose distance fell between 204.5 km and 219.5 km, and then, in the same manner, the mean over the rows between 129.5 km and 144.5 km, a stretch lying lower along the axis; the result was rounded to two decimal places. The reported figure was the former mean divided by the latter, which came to 1.00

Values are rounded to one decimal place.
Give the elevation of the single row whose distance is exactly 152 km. 84.4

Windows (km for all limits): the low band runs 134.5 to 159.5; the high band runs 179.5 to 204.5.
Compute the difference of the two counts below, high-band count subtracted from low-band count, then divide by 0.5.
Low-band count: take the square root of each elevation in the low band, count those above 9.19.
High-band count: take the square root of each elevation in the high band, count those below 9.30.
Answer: 2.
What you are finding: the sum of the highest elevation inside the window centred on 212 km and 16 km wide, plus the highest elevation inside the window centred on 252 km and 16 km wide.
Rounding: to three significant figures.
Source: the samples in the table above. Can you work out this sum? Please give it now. 175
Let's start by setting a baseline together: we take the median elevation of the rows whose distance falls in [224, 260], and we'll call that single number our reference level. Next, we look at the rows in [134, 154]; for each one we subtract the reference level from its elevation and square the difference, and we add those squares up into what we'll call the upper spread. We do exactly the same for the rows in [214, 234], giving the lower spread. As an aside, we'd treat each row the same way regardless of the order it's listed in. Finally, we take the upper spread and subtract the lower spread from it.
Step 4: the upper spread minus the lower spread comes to -25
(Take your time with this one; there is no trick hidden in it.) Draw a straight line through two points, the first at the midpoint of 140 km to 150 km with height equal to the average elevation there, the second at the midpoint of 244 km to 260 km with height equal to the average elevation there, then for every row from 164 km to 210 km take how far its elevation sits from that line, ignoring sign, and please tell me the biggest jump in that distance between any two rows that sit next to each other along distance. 8.35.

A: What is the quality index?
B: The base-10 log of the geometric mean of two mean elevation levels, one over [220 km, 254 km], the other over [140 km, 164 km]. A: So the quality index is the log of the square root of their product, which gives 1.93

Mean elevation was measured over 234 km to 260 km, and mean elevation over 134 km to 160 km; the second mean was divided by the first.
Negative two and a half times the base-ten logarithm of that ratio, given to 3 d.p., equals 0.022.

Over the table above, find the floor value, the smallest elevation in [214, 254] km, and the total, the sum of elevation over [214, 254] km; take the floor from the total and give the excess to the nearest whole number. 595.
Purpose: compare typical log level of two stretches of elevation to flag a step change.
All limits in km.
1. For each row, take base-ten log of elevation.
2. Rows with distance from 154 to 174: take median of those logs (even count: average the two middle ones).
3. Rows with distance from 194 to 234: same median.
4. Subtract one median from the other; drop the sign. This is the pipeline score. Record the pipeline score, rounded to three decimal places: 0.018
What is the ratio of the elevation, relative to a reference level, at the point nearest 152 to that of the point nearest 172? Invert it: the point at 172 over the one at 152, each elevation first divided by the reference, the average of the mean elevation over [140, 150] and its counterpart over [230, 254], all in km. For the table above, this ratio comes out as 1.10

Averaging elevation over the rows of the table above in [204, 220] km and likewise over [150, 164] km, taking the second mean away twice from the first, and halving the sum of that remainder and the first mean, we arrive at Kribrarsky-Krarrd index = 0.3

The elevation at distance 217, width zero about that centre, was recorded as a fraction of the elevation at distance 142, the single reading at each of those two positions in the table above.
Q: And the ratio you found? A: 0.96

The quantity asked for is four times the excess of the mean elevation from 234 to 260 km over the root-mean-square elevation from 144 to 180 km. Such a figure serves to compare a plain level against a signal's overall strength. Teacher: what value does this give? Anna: -2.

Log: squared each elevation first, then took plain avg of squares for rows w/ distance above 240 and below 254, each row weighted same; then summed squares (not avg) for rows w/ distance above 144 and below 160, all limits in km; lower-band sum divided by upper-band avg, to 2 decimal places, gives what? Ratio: 2.90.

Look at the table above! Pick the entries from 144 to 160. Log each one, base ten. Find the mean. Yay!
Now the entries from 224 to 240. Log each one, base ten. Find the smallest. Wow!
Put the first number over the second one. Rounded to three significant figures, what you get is 1.01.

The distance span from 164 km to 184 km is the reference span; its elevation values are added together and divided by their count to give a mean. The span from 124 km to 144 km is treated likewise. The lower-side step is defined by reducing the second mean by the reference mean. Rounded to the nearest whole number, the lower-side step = -6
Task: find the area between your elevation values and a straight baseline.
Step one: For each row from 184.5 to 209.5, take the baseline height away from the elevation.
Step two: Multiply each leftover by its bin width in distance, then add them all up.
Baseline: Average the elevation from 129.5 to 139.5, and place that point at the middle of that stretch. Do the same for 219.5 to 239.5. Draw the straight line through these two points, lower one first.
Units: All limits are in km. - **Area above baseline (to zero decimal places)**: 195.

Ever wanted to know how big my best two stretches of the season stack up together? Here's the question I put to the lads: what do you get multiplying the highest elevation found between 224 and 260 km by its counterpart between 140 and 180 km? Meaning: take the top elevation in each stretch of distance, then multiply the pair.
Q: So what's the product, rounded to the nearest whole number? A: 8315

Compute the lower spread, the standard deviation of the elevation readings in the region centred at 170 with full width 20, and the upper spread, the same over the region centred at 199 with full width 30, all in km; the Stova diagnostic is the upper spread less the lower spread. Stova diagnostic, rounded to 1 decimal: 1.9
